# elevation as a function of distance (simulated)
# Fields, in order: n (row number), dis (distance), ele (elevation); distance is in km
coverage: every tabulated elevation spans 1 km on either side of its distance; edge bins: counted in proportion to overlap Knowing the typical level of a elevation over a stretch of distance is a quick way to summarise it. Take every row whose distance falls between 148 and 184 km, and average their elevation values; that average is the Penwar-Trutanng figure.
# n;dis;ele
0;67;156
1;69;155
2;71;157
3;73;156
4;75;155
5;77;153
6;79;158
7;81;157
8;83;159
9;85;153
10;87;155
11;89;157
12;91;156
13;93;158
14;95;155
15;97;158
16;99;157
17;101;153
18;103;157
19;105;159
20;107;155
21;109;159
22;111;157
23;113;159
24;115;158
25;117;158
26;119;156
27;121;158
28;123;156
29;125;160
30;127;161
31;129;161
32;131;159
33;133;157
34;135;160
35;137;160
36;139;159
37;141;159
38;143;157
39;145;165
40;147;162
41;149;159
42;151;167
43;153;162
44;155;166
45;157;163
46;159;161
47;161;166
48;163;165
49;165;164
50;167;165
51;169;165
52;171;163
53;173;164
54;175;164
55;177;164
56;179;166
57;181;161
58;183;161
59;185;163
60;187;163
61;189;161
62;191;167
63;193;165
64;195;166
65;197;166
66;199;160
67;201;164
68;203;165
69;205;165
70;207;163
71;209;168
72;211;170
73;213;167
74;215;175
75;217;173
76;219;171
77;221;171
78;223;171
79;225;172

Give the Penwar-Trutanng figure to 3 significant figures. 164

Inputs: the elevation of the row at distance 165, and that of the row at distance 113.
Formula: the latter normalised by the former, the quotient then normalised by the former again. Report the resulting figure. 0.0059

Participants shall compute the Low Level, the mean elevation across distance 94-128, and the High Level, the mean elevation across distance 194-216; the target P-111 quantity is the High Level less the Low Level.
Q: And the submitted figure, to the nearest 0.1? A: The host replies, 8.9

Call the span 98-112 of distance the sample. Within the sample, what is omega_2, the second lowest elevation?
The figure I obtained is 155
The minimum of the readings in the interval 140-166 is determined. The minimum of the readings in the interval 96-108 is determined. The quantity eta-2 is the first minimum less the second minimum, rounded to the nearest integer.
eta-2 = 4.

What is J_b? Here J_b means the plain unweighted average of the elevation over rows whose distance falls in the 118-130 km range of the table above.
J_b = 159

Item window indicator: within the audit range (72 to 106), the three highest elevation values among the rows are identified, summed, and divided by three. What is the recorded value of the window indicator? 159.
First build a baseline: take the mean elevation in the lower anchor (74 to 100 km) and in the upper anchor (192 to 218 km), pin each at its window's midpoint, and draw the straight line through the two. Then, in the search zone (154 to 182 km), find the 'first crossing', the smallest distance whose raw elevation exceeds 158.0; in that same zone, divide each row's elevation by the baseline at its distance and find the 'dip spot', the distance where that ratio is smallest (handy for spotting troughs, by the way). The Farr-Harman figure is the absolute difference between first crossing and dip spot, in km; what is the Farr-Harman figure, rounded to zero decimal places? 26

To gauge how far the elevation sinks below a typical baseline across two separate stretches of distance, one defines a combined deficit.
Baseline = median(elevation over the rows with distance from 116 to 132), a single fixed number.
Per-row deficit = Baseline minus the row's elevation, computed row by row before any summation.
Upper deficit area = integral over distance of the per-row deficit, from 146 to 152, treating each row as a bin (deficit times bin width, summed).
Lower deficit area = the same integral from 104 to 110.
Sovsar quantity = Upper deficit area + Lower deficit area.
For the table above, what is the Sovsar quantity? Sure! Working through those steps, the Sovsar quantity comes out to -20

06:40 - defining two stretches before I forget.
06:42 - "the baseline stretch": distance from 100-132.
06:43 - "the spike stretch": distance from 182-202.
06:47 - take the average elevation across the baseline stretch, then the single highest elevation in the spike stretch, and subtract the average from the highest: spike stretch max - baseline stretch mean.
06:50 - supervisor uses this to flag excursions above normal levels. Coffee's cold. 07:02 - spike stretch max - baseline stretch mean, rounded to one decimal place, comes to 9.1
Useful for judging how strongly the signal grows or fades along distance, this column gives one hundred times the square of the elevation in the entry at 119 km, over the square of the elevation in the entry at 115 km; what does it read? 97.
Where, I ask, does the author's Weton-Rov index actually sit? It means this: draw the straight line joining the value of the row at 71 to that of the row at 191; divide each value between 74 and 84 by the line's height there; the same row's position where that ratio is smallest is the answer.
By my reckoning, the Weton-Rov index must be 77 km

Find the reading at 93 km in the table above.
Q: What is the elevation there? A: 158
